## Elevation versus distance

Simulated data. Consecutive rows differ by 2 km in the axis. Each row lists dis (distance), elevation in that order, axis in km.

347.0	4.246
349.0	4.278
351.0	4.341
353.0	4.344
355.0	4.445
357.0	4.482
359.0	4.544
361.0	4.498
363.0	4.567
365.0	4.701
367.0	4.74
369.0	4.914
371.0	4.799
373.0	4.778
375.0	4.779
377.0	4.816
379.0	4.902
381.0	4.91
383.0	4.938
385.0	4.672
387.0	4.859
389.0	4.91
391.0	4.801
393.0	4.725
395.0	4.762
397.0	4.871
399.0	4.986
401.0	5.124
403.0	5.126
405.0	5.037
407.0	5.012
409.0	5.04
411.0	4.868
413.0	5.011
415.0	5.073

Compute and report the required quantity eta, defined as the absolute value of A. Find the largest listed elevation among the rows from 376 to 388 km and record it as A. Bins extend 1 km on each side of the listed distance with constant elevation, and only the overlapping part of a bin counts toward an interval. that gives 4.94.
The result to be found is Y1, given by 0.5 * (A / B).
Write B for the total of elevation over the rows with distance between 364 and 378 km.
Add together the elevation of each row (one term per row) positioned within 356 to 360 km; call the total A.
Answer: 0.13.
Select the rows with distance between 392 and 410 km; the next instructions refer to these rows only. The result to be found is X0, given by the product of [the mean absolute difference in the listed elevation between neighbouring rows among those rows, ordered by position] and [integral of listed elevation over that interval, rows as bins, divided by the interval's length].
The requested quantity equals 0.34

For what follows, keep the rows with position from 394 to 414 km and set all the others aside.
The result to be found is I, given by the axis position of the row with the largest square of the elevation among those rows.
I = 403.0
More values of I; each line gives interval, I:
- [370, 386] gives 383.0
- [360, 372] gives 369.0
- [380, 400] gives 399.0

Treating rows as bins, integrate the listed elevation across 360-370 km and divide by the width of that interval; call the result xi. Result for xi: 4.68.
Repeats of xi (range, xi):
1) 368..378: 4.82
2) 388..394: 4.81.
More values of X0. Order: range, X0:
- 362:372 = 0.55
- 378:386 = 0.49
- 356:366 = 0.35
